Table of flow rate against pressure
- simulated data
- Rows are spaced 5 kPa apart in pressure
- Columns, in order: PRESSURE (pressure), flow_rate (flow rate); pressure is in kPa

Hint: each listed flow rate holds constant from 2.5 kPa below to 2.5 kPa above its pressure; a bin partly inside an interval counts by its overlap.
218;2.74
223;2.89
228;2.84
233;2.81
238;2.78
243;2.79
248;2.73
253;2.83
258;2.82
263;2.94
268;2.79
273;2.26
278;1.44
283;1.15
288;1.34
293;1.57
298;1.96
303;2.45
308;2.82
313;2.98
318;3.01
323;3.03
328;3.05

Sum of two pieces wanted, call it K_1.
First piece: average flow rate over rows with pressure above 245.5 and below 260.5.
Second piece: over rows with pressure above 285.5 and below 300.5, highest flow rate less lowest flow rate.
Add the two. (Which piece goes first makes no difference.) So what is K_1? 3.41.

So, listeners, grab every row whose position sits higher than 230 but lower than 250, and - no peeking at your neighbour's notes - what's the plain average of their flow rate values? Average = 2.78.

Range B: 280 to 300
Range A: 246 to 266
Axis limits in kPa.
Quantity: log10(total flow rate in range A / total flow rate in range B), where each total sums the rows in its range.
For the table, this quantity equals 0.27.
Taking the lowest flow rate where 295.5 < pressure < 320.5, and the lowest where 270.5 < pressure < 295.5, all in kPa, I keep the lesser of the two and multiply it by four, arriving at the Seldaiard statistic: 4.6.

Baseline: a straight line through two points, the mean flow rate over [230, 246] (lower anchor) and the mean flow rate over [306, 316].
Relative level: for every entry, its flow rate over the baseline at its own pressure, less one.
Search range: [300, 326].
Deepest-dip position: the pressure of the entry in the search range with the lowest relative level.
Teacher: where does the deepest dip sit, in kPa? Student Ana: 303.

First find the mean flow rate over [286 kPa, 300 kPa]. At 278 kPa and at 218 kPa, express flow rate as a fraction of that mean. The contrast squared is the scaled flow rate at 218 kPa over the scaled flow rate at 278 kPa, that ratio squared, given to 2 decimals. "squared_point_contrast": 3.62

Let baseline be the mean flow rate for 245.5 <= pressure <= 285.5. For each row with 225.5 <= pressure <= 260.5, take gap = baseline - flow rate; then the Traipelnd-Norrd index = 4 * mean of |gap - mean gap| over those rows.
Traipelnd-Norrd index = 0.1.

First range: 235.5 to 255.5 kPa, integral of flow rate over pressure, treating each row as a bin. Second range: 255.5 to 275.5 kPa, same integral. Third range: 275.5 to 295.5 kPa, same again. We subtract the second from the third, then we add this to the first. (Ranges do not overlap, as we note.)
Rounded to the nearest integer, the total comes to 29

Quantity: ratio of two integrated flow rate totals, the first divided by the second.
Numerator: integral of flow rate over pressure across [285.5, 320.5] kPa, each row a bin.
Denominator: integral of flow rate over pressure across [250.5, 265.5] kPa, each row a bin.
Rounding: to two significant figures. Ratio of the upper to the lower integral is 1.9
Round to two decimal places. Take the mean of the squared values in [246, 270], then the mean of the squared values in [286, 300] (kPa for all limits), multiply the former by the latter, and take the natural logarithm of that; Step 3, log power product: 3.07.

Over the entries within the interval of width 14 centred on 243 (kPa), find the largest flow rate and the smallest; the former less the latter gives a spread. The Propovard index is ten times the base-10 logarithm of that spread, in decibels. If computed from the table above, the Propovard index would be -12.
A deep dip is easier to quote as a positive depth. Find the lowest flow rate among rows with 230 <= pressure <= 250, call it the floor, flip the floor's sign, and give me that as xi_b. -2.7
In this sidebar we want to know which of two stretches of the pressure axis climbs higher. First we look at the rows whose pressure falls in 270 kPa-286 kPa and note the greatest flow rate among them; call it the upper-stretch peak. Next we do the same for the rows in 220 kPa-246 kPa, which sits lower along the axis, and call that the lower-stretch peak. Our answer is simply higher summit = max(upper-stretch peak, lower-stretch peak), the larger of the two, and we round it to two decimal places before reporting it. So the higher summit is 2.89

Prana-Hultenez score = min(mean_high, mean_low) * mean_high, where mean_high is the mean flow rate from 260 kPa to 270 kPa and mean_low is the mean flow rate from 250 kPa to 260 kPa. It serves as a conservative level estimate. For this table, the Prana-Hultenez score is 8.1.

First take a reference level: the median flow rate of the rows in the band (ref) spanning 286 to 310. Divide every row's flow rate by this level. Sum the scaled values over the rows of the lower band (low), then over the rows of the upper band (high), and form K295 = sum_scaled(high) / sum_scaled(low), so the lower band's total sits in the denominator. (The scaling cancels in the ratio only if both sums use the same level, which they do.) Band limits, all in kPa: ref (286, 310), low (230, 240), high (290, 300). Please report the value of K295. 0.63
